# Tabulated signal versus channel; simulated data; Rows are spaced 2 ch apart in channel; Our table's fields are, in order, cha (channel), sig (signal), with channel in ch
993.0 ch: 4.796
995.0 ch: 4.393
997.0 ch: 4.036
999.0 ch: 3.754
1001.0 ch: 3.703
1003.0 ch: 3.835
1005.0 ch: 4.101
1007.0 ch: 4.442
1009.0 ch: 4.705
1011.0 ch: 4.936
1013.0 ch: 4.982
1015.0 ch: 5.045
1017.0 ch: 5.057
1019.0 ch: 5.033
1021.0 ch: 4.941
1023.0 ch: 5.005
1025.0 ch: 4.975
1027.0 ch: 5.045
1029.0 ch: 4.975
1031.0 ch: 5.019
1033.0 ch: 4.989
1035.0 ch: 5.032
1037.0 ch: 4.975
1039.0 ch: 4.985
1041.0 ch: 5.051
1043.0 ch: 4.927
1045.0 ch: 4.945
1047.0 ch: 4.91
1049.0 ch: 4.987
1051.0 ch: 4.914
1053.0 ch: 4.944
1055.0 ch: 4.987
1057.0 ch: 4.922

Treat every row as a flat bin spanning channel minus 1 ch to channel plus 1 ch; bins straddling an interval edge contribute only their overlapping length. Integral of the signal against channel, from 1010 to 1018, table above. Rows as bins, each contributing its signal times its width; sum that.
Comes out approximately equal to 40.0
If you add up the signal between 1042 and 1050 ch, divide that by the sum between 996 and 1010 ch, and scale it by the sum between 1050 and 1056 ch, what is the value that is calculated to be 10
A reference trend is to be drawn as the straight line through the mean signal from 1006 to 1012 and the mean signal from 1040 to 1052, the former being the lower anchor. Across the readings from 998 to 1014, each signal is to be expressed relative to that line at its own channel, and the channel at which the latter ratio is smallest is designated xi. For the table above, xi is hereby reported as 1001.0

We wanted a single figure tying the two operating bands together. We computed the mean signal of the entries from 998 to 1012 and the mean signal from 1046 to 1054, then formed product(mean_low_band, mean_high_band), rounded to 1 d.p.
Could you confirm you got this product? 20.8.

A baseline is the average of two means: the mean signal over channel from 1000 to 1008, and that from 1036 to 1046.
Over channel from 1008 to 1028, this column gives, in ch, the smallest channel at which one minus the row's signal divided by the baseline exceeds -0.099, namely 1009.0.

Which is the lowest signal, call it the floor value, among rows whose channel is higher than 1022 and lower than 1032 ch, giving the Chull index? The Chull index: 4.975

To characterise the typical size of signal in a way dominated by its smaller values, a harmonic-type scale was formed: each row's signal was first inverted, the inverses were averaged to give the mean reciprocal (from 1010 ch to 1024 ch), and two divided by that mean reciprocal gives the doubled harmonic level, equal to 10.0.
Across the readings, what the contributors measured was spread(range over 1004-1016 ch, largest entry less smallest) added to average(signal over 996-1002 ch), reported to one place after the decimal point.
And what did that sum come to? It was 4.8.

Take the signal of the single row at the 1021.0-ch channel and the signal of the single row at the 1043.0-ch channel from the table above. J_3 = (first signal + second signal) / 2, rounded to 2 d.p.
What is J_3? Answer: 4.93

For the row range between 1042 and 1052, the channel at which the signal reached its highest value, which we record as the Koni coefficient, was 1049.0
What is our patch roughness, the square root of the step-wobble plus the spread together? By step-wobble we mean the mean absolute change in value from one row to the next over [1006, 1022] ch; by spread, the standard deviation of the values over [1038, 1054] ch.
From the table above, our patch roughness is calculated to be 0.39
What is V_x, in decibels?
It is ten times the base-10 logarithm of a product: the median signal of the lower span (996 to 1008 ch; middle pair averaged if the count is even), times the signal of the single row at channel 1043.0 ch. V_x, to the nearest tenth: 12.9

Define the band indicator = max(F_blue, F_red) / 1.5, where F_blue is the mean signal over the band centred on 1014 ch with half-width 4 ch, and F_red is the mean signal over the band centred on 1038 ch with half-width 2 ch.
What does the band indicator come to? 3.34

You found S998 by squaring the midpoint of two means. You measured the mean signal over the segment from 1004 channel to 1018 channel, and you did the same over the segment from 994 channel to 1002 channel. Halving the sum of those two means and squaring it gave 19.0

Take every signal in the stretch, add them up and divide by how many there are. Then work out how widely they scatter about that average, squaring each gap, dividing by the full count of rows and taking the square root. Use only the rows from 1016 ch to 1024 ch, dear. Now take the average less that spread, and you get 4.966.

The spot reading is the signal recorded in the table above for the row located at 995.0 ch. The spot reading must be 4.393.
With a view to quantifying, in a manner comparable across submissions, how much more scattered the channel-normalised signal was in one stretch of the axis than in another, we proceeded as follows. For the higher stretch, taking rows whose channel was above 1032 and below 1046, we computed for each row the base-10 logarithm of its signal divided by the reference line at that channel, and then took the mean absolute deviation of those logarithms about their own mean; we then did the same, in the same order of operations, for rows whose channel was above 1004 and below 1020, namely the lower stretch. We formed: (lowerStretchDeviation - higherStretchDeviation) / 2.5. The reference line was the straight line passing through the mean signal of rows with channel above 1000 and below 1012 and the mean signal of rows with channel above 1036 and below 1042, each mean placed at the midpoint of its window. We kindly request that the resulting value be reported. 0.0040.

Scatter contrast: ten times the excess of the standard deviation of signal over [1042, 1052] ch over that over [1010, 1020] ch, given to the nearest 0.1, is -0.2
